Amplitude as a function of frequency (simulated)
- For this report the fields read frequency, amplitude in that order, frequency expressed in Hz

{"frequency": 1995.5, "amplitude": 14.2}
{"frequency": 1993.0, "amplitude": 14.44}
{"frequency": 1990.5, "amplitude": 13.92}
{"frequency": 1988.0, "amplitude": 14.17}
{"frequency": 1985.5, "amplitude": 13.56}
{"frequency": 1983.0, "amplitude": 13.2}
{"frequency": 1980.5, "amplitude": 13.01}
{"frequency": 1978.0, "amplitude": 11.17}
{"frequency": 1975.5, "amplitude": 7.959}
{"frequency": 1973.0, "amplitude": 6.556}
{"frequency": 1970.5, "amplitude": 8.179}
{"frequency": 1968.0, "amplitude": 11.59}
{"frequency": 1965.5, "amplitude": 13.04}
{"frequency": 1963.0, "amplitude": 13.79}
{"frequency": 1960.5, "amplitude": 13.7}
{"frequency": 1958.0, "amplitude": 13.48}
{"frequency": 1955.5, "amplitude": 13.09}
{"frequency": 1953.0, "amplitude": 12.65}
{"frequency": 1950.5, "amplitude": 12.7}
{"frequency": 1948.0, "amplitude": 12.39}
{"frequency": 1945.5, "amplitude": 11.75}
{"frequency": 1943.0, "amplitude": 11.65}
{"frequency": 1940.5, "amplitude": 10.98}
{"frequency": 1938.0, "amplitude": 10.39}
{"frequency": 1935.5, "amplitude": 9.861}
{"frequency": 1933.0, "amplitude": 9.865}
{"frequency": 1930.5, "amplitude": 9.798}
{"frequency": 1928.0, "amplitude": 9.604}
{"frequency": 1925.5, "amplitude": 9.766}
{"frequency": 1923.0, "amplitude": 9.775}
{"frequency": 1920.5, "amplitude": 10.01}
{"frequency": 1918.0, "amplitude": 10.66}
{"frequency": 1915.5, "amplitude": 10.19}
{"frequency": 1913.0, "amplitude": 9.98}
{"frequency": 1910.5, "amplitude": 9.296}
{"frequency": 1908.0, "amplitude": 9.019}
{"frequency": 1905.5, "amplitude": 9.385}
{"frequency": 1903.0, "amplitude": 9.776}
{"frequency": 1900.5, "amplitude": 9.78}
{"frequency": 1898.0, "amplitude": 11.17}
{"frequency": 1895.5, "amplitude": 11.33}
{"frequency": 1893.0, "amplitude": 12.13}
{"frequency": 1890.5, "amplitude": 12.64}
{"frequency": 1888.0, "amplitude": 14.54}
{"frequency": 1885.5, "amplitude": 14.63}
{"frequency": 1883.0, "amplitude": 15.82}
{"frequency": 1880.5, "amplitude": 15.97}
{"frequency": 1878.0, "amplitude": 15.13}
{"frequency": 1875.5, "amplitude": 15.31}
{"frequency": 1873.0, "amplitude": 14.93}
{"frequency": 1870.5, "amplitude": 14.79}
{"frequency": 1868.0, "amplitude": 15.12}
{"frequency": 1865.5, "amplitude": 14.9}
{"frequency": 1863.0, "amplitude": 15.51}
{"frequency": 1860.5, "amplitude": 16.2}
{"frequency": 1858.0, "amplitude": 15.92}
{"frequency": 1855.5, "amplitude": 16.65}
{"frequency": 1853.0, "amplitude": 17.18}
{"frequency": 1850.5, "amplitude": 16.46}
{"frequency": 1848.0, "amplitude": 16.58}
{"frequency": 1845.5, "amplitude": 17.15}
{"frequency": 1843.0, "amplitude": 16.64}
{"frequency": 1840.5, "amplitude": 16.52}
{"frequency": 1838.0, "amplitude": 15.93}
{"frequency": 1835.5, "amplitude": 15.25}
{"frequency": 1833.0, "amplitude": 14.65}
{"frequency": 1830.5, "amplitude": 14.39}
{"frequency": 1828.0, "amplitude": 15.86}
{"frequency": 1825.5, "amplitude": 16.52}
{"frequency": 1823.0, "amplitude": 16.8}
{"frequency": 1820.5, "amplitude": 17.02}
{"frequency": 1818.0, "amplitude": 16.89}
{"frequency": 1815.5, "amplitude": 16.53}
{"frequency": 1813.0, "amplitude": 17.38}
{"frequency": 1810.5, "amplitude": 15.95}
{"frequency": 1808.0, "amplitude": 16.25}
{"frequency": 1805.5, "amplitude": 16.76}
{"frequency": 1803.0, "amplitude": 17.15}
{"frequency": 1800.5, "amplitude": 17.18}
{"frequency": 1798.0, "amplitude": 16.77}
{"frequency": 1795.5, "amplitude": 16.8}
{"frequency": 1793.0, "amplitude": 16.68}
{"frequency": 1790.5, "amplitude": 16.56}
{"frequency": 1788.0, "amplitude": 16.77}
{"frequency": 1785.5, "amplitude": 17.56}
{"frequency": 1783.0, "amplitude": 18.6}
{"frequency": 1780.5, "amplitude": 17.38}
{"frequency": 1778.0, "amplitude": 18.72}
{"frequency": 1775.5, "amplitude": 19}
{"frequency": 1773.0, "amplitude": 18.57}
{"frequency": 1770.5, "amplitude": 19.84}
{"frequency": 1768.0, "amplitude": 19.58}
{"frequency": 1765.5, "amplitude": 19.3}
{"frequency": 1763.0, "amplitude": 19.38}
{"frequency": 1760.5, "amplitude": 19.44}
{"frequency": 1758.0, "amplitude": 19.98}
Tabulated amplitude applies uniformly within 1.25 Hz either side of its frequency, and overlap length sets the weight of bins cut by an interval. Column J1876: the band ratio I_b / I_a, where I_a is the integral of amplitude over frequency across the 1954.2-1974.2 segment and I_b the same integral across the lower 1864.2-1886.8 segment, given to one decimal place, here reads 1.5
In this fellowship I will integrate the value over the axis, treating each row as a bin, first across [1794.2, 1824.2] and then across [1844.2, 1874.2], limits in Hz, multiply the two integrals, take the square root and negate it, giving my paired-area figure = -491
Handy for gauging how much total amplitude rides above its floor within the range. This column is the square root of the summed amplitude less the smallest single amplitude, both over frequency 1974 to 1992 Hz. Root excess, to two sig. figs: 8.9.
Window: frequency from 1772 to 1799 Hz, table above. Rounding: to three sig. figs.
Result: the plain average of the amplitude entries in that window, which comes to 17.6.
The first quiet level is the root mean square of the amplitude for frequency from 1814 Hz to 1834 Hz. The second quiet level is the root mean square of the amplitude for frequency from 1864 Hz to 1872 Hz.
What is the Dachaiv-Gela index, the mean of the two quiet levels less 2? 13.5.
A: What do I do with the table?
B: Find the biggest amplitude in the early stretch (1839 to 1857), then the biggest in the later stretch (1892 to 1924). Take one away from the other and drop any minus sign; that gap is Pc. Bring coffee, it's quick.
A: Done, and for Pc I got 5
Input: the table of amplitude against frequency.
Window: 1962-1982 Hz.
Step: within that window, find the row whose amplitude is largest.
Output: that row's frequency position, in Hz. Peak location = 1963.0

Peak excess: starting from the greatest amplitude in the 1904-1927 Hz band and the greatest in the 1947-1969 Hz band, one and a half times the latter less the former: 10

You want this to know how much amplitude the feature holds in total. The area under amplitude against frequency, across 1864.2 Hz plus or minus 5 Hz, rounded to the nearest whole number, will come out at 154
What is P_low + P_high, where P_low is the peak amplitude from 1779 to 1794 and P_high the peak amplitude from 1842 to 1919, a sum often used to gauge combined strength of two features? 36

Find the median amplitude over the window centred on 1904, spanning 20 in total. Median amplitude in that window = 10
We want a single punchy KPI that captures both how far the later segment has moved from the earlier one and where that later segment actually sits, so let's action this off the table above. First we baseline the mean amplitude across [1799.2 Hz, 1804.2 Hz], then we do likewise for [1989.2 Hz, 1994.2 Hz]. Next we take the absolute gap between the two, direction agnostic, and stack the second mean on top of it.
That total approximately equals 17.16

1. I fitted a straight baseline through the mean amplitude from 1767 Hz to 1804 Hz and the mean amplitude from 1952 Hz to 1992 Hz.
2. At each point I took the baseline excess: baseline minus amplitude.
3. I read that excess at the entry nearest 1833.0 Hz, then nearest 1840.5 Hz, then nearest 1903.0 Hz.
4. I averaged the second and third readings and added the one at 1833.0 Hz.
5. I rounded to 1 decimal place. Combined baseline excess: 3.7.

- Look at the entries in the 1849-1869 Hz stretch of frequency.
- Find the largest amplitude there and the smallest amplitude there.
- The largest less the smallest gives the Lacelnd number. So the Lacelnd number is 2.3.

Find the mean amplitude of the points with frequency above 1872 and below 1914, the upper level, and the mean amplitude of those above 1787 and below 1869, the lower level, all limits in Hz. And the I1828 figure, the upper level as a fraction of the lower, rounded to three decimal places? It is 0.759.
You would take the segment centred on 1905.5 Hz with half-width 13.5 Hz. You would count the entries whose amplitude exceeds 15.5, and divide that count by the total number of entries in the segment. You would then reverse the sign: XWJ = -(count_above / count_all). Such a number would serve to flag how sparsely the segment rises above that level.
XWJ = 0.0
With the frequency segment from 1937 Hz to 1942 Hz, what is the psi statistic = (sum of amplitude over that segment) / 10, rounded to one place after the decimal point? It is 2.1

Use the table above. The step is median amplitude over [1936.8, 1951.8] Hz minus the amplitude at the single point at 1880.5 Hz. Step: -4.3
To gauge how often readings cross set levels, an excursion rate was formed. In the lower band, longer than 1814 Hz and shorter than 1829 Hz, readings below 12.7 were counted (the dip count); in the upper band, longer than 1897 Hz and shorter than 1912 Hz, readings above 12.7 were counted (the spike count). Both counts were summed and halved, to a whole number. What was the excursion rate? 0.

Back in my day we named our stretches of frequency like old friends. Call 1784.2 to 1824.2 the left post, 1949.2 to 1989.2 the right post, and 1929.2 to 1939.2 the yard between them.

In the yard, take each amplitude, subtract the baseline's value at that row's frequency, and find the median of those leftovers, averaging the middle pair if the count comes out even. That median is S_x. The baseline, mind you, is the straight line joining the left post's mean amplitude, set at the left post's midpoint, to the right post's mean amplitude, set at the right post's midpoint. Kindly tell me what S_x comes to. -3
